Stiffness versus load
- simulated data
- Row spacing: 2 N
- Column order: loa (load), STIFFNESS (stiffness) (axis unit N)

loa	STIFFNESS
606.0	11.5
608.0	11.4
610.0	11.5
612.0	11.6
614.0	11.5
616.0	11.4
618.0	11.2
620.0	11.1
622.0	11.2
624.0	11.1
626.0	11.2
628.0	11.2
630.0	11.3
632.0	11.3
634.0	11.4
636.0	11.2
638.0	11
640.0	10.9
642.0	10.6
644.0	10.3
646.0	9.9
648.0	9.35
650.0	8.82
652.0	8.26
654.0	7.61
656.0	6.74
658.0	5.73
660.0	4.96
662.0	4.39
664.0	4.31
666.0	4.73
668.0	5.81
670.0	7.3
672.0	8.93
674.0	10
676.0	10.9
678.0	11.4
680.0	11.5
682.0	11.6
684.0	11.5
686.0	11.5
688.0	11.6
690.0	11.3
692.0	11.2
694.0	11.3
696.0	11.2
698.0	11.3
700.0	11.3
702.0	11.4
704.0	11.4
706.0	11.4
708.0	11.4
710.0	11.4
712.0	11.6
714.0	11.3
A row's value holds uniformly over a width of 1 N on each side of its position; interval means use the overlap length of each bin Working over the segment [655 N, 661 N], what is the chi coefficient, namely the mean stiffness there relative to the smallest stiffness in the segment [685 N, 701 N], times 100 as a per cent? 52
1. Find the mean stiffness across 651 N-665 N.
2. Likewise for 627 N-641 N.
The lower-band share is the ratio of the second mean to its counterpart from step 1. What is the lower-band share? 1.9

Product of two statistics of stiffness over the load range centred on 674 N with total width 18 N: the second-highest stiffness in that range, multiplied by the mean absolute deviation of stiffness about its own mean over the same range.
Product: 25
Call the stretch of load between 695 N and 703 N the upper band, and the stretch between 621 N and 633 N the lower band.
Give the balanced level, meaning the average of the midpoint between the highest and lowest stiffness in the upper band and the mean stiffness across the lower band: 11.3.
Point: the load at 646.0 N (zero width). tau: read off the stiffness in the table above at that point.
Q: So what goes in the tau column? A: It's 9.9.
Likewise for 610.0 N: 11.5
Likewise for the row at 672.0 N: 8.93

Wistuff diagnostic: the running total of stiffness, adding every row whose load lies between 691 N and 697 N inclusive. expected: 34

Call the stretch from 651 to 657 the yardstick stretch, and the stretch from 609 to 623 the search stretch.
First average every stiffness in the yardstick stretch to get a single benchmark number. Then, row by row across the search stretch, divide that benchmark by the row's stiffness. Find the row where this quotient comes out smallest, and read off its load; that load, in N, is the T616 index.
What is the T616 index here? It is 612.0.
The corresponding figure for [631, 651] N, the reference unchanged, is 634.0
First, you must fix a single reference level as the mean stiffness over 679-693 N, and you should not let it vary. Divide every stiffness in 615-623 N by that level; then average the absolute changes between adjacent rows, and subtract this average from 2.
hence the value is 1.99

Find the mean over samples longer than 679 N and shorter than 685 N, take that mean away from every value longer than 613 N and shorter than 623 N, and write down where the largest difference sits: 614.0 N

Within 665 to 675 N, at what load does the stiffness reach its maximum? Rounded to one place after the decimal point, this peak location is 674.0 N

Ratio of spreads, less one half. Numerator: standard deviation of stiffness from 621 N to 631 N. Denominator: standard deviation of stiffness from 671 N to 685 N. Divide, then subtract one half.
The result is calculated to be -0.4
